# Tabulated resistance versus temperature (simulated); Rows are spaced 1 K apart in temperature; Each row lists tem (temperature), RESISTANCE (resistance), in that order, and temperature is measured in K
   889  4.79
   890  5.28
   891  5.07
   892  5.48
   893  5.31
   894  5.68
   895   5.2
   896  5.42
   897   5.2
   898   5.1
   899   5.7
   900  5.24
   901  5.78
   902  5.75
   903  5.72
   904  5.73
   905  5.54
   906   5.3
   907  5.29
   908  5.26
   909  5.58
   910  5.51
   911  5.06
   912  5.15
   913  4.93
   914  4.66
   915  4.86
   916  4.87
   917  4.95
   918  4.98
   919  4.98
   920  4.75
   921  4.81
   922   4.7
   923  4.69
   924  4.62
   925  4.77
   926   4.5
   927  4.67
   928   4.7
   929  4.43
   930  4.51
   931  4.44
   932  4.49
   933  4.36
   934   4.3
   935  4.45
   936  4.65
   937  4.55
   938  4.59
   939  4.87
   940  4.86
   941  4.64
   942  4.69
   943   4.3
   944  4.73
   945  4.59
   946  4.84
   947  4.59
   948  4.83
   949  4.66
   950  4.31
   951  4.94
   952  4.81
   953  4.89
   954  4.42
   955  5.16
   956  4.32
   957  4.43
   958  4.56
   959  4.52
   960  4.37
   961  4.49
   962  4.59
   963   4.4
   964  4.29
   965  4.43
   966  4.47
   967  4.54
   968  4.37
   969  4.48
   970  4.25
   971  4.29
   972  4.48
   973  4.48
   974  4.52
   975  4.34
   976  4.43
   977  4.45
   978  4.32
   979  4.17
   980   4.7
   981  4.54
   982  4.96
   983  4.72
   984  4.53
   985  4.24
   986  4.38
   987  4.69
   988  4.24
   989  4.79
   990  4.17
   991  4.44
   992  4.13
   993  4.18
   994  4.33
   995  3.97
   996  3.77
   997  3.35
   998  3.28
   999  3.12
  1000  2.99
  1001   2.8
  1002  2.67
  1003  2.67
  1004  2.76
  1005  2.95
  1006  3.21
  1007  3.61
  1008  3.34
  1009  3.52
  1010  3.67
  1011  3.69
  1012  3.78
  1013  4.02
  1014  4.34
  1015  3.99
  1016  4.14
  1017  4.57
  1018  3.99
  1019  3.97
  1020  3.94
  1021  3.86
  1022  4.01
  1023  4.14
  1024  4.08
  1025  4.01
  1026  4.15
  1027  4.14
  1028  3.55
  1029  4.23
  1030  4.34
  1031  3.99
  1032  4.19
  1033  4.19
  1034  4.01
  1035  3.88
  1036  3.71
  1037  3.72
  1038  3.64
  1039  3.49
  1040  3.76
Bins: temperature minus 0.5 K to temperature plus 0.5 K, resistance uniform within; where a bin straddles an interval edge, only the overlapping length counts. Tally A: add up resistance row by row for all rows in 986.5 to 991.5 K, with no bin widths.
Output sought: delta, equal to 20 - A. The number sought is -2.3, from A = 22.3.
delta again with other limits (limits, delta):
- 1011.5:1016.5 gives -0.3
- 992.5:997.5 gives 0.4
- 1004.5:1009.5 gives 3.4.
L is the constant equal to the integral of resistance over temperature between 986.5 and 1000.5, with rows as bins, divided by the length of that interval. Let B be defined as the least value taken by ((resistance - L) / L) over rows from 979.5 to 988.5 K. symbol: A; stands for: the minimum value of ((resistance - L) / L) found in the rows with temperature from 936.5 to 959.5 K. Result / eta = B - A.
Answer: 0.0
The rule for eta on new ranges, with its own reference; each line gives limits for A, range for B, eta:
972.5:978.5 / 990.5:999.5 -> -0.3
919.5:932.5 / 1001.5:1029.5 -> -0.4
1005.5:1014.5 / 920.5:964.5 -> 0.3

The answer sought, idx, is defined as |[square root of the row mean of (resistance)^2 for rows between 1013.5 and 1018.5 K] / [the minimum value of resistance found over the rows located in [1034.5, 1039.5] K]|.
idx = 1.21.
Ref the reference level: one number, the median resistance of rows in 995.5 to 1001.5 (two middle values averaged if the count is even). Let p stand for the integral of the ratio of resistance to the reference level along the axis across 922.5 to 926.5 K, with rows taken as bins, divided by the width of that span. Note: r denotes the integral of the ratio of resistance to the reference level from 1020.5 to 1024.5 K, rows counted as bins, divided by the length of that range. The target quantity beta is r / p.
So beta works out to 0.9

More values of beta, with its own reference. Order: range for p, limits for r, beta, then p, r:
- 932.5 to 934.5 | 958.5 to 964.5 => 1.0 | 1.35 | 1.39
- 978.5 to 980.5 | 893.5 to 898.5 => 1.2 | 1.39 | 1.66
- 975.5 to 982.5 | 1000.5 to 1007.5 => 0.7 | 1.41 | 0.92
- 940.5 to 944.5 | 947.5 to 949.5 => 1.0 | 1.43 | 1.48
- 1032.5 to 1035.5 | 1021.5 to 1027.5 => 1.0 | 1.26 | 1.28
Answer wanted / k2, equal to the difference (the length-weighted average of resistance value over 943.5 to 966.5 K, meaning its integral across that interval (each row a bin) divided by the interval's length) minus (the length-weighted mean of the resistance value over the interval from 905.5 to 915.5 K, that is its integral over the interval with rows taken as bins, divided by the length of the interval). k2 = -0.6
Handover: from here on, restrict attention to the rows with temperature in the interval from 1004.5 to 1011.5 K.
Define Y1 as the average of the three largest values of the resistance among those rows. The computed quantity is 3.7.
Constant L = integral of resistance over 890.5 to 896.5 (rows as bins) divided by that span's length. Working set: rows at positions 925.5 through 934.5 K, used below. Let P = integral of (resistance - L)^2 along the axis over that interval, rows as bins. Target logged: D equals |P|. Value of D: 7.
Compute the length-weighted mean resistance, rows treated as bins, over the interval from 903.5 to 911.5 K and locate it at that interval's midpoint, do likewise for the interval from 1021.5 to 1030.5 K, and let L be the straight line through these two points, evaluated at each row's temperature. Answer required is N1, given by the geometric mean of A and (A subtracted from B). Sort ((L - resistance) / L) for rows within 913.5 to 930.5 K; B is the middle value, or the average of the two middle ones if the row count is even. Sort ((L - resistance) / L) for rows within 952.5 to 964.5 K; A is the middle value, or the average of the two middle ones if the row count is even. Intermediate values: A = 0.073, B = 0.098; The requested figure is 0.04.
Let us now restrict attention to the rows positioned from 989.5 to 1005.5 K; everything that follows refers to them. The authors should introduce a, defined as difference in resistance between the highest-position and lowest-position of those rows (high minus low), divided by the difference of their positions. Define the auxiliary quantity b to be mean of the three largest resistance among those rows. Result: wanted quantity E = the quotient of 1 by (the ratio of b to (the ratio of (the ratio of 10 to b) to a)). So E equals -7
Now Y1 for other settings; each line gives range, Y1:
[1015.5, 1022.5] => 4.2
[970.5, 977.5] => 4.5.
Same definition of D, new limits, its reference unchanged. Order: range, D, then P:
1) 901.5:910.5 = 1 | 1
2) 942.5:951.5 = 5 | 5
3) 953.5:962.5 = 7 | 7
